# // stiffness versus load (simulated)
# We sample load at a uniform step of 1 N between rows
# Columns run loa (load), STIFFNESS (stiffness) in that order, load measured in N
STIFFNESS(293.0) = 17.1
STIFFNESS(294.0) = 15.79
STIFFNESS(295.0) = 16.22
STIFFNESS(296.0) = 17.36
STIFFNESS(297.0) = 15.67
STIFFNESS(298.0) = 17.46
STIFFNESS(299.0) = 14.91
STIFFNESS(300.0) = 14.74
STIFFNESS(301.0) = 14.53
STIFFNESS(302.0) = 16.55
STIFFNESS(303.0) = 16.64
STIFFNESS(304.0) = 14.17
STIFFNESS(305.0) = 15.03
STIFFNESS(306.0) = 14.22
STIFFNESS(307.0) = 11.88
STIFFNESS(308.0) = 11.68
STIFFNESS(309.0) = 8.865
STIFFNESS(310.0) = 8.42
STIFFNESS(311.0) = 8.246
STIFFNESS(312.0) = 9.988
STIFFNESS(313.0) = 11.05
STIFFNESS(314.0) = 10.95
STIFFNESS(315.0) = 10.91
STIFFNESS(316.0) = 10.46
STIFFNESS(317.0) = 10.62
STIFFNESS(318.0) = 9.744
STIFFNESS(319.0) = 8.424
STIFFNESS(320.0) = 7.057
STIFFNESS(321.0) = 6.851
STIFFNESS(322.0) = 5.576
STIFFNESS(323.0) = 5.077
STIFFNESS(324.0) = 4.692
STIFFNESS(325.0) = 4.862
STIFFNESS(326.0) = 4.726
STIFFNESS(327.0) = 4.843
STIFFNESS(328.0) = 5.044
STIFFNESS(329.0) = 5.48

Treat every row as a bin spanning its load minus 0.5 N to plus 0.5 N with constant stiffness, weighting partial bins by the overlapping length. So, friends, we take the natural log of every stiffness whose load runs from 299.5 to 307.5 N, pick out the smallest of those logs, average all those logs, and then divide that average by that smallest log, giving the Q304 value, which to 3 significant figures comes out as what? 1.08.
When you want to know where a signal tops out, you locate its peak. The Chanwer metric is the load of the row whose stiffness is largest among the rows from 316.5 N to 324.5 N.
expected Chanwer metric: 317.0 N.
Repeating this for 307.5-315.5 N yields 308.0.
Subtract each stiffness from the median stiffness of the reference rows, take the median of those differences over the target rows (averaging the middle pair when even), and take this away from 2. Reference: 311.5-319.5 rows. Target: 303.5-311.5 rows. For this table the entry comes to 3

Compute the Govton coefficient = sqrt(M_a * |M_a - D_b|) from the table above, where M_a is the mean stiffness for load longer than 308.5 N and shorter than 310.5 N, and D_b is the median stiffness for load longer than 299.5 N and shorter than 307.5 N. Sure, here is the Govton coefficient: 7.2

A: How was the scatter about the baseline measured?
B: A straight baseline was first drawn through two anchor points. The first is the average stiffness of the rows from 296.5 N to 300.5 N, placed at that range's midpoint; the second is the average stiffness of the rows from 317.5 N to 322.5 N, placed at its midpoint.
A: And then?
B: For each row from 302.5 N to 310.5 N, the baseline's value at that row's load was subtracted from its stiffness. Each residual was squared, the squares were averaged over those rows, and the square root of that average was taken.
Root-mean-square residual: 1.9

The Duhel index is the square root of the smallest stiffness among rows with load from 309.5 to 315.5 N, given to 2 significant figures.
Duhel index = 2.9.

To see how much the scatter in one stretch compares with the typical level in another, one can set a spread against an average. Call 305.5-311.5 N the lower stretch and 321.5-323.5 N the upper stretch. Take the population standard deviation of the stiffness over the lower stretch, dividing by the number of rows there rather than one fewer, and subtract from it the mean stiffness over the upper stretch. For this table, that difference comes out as -3.1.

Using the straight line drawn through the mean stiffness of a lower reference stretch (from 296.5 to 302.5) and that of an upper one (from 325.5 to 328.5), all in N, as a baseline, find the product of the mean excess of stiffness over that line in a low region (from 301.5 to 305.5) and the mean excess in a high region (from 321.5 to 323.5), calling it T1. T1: -2.0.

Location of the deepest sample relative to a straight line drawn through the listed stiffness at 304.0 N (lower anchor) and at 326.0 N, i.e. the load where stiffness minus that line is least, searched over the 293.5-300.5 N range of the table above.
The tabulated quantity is 294.0 N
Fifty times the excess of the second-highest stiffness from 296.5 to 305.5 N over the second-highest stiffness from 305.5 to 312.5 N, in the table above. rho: 238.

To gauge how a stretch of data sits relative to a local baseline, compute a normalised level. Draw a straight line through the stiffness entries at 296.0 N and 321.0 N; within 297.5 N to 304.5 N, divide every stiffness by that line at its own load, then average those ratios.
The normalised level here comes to 1.02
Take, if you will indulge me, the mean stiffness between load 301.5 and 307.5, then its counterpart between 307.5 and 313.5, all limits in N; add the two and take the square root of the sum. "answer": 4.95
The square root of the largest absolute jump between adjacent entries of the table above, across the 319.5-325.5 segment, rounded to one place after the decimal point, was 1.1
